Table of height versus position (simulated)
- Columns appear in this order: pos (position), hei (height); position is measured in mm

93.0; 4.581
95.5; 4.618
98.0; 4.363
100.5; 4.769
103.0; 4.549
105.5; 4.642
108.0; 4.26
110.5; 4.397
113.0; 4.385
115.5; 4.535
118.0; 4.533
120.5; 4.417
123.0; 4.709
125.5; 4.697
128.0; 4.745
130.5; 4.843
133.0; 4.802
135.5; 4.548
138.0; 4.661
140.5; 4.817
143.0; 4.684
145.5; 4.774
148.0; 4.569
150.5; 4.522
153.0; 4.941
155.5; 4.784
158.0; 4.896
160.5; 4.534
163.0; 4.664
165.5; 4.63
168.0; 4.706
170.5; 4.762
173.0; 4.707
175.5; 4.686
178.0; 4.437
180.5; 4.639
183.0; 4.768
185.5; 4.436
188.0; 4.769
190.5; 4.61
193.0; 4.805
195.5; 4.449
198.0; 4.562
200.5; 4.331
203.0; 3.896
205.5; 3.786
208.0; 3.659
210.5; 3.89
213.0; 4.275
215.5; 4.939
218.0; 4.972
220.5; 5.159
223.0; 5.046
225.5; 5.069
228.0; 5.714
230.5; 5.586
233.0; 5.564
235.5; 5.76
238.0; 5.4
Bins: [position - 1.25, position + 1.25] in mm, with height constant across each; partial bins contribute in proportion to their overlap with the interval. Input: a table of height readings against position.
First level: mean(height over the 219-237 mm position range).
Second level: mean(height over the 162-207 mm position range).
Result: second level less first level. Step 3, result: -0.88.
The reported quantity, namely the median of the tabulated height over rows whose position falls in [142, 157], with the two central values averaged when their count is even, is 4.73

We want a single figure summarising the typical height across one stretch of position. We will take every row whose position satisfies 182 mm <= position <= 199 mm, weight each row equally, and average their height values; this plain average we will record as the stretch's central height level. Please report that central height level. 4.63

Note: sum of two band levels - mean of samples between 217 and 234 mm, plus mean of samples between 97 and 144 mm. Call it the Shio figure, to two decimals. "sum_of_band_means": 9.90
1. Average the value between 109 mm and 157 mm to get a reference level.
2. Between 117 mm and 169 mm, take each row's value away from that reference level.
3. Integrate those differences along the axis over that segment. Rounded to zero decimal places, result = -2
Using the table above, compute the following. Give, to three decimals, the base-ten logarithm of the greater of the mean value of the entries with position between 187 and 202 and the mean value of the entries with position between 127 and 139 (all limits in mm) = 0.674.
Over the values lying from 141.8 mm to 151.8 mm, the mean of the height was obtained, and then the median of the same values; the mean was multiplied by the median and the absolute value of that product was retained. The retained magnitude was 21.5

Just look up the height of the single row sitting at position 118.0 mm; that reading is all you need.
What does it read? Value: 4.533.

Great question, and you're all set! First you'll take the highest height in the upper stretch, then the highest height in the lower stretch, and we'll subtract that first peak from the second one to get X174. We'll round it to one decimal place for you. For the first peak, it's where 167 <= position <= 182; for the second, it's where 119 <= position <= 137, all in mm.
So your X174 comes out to 0.1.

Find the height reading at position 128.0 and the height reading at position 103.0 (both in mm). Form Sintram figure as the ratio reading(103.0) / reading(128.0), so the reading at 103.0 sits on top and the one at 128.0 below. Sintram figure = 0.96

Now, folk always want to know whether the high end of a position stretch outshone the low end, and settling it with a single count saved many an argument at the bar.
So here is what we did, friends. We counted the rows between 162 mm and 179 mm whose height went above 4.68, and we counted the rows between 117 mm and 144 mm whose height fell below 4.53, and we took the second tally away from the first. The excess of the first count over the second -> 3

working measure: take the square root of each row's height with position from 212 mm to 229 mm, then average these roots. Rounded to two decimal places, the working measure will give 2.24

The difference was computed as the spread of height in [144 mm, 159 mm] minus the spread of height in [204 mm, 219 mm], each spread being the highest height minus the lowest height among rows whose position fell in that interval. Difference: -0.89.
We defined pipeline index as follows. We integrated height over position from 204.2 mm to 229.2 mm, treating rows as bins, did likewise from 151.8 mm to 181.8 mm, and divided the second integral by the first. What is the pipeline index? 1.21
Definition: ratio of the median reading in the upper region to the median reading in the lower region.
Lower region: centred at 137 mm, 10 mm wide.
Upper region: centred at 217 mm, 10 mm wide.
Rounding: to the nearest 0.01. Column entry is 1.05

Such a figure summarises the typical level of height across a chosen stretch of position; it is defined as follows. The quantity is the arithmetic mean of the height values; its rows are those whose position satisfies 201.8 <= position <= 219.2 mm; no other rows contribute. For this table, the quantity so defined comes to 4.20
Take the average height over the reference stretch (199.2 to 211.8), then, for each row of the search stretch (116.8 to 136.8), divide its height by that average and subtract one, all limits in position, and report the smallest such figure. 0.13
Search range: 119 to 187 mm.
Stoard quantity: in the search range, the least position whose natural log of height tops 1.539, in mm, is 123.0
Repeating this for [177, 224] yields 183.0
